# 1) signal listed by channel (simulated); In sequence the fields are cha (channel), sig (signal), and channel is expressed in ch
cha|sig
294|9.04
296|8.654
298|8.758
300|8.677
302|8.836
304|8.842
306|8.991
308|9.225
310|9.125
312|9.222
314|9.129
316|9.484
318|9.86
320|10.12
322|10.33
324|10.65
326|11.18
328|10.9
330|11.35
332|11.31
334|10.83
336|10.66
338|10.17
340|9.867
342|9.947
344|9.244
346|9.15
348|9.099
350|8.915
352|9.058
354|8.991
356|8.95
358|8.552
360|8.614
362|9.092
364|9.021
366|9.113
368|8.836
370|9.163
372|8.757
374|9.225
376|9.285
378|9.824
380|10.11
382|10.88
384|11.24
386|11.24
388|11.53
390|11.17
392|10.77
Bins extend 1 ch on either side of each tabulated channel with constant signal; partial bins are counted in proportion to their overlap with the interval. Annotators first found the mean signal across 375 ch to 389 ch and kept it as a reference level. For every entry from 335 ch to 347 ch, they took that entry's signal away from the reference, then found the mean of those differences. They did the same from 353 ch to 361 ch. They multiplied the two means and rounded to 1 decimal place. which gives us 1.4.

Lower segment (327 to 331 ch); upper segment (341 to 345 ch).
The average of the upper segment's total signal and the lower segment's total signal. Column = 20.7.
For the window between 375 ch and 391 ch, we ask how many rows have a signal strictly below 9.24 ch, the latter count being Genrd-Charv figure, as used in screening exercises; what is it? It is 0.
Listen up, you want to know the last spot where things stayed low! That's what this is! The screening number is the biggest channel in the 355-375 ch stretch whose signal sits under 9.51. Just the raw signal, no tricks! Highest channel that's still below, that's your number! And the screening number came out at 374 ch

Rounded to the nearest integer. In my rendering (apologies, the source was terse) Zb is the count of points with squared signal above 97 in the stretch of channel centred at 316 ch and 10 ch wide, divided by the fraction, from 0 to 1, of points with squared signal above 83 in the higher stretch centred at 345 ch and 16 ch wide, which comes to 3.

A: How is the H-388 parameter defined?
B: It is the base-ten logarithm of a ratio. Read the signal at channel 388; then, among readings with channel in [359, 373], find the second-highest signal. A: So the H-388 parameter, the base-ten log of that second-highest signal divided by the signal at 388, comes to -0.10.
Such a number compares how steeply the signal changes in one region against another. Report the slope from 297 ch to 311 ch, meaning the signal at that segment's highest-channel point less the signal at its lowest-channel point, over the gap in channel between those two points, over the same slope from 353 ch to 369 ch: -2.8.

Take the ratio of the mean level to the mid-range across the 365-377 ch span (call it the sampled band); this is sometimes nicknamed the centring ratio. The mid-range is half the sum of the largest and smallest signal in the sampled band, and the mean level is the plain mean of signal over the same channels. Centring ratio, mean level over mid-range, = 1.005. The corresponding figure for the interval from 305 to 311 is 1.001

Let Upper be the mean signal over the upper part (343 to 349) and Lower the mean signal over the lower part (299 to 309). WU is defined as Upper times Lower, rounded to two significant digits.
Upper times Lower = 82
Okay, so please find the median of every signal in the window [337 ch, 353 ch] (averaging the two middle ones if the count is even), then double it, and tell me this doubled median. 18.4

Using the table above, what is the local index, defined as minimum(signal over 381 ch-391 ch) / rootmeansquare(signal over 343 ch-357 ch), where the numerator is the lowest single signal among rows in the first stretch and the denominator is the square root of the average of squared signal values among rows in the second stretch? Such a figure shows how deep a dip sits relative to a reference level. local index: 1.20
